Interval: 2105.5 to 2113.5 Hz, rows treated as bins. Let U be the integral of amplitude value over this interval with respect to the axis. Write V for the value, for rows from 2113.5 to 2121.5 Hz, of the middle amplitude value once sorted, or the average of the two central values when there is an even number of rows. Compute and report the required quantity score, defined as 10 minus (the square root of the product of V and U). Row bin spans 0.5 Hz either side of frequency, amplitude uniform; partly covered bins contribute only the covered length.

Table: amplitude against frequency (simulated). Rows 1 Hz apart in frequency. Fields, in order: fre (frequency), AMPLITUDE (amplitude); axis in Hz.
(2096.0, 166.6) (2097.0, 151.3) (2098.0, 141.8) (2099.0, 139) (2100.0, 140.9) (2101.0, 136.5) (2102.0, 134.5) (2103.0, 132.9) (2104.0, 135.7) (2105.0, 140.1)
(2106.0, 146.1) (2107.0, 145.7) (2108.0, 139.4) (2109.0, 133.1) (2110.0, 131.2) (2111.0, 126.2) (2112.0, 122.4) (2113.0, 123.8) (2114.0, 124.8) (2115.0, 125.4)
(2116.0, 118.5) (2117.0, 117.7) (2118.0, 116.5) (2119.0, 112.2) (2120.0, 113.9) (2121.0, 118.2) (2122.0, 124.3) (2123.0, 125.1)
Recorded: -344.9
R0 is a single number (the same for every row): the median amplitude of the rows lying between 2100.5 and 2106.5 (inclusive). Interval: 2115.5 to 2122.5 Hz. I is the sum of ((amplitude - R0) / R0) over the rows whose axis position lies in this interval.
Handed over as -1.0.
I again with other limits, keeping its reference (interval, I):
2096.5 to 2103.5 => 0.2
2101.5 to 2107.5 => 0.1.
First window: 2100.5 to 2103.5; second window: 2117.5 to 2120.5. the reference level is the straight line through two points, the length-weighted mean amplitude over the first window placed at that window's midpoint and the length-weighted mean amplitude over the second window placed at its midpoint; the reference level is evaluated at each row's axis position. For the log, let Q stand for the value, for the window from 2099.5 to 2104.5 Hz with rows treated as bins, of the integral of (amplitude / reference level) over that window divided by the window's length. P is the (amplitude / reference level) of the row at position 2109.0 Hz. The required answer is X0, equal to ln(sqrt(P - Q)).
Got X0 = -1.57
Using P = 1.05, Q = 1.01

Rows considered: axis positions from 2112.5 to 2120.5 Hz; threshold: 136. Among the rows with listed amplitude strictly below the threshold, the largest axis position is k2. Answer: 2120.0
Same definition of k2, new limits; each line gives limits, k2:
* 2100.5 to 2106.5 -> 2104.0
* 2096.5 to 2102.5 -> 2102.0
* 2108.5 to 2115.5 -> 2115.0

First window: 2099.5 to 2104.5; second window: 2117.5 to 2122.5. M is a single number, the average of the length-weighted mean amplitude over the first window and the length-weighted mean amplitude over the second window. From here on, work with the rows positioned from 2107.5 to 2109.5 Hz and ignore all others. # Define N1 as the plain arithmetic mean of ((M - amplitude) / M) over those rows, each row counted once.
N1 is -0.08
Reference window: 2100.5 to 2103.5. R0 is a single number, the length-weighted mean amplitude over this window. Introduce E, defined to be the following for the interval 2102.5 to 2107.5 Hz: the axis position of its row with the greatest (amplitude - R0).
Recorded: 2106.0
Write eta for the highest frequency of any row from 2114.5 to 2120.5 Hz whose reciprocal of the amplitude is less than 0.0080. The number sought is 2115.0 Hz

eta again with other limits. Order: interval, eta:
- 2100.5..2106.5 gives 2106.0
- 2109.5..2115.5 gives 2115.0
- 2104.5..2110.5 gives 2110.0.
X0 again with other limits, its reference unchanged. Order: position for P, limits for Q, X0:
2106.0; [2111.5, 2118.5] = -1.12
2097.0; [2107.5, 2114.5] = -1.65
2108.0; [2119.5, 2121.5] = -1.40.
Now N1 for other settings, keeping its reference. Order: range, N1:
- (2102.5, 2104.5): -0.06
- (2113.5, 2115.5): 0.01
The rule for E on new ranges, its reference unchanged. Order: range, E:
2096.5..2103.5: 2097.0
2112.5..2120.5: 2115.0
